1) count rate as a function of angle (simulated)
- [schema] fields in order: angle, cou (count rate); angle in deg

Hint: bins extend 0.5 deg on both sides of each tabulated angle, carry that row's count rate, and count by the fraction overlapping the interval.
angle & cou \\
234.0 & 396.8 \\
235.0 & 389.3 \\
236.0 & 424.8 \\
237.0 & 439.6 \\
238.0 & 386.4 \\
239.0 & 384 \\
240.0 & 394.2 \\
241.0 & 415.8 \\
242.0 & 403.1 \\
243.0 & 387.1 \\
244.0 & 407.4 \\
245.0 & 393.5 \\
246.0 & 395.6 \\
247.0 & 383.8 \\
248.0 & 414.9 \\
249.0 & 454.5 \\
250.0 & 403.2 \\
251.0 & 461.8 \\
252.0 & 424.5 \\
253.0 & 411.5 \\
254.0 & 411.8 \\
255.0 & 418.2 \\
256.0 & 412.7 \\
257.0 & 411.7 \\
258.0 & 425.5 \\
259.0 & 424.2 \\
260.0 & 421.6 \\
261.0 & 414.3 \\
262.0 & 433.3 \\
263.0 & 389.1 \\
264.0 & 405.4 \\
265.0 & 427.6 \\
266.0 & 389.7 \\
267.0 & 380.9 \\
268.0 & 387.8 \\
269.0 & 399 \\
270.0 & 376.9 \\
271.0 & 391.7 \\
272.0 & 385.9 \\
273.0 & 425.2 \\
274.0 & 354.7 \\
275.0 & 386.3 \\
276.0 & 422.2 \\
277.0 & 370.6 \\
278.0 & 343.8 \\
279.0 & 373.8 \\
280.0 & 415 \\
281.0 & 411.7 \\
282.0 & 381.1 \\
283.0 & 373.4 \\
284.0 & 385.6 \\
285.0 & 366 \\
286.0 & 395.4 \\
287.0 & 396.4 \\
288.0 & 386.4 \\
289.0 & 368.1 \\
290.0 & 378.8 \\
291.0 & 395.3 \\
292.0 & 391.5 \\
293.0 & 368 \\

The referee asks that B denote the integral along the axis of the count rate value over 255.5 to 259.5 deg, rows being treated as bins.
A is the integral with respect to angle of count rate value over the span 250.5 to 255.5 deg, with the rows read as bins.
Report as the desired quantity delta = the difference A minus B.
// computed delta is 454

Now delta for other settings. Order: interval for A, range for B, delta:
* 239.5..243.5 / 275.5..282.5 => -1118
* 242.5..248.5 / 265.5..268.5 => 1224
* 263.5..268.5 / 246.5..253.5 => -963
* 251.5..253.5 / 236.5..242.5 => -1587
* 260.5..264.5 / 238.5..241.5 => 448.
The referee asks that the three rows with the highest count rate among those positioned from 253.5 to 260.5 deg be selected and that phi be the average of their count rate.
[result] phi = 424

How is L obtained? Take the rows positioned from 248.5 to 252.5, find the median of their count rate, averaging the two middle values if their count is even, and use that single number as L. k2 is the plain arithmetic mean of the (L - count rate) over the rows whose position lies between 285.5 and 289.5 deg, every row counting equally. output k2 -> 53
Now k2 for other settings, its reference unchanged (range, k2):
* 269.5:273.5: 45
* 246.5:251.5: 16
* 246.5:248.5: 40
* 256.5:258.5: 21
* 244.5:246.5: 45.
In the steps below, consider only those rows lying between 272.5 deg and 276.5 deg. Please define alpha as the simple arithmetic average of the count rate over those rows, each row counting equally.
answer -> 397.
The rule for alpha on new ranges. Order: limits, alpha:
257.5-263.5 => 418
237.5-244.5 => 397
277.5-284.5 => 383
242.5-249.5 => 405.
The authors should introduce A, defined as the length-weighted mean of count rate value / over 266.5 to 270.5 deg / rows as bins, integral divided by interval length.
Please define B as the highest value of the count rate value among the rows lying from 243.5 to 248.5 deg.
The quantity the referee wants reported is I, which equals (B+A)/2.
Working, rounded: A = 386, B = 414.9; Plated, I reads 401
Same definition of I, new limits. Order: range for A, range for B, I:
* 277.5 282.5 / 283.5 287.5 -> 391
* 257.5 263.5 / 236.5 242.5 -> 429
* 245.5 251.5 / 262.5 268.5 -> 423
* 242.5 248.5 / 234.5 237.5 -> 418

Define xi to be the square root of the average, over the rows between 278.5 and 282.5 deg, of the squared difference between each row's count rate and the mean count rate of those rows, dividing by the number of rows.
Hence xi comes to 18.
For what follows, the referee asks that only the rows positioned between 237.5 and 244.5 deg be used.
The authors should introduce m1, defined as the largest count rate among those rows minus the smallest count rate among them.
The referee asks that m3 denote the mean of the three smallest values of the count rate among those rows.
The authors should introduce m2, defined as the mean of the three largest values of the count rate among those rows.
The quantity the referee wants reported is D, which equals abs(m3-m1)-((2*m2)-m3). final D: -78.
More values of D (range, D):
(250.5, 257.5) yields -97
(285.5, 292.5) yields -64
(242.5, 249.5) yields -146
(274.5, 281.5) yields -186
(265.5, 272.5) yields -47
